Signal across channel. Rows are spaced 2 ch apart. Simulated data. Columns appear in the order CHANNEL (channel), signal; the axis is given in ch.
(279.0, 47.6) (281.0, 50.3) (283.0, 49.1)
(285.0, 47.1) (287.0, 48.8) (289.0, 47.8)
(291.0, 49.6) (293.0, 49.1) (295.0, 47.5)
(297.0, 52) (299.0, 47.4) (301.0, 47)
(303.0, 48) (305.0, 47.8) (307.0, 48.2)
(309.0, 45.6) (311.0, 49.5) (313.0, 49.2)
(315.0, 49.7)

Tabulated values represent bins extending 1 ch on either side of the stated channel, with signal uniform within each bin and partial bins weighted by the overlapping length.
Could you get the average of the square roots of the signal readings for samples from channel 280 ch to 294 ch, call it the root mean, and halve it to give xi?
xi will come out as 3.49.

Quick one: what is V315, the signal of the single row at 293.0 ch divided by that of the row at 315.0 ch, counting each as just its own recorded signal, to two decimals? 0.99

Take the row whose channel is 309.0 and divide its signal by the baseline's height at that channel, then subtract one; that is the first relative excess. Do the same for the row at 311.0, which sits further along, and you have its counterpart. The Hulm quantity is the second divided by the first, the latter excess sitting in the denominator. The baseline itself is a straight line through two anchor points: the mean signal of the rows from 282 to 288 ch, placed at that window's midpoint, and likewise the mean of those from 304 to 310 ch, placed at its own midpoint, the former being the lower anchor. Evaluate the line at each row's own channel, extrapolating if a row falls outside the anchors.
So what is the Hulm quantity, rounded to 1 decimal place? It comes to -1.7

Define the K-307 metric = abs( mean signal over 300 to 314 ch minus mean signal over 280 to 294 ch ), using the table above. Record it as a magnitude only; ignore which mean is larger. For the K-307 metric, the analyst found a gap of 0.93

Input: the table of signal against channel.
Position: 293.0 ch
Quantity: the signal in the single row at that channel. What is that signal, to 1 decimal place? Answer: 49.1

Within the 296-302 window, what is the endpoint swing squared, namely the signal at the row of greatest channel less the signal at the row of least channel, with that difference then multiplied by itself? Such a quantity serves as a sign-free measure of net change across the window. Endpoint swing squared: 25.0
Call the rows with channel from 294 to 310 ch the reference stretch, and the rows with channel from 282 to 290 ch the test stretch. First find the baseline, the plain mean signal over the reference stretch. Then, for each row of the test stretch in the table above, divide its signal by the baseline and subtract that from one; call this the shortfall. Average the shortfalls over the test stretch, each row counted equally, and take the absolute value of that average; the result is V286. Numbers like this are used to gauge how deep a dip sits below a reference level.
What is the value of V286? 0.0055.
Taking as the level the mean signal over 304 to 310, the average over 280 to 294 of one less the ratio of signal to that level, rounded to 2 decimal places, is -0.03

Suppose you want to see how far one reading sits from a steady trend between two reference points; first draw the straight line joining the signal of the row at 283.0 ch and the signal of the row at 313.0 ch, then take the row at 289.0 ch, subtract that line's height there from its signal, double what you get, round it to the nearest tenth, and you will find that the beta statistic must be -2.6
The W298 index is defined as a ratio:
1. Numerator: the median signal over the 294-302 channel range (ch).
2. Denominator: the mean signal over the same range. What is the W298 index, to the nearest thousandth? 0.979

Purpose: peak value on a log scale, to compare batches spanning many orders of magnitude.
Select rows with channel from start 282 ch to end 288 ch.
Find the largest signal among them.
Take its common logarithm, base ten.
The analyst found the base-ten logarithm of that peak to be 1.691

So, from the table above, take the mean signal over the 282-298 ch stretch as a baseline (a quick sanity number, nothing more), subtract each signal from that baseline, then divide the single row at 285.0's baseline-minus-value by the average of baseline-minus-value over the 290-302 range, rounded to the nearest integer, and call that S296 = 16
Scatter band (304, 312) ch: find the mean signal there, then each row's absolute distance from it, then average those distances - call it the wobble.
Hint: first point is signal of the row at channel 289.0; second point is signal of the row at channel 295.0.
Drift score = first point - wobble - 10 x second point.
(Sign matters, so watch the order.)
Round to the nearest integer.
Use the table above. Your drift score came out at -428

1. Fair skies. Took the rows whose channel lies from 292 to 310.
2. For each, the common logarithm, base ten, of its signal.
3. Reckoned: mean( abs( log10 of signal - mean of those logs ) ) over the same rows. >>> 0.0101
